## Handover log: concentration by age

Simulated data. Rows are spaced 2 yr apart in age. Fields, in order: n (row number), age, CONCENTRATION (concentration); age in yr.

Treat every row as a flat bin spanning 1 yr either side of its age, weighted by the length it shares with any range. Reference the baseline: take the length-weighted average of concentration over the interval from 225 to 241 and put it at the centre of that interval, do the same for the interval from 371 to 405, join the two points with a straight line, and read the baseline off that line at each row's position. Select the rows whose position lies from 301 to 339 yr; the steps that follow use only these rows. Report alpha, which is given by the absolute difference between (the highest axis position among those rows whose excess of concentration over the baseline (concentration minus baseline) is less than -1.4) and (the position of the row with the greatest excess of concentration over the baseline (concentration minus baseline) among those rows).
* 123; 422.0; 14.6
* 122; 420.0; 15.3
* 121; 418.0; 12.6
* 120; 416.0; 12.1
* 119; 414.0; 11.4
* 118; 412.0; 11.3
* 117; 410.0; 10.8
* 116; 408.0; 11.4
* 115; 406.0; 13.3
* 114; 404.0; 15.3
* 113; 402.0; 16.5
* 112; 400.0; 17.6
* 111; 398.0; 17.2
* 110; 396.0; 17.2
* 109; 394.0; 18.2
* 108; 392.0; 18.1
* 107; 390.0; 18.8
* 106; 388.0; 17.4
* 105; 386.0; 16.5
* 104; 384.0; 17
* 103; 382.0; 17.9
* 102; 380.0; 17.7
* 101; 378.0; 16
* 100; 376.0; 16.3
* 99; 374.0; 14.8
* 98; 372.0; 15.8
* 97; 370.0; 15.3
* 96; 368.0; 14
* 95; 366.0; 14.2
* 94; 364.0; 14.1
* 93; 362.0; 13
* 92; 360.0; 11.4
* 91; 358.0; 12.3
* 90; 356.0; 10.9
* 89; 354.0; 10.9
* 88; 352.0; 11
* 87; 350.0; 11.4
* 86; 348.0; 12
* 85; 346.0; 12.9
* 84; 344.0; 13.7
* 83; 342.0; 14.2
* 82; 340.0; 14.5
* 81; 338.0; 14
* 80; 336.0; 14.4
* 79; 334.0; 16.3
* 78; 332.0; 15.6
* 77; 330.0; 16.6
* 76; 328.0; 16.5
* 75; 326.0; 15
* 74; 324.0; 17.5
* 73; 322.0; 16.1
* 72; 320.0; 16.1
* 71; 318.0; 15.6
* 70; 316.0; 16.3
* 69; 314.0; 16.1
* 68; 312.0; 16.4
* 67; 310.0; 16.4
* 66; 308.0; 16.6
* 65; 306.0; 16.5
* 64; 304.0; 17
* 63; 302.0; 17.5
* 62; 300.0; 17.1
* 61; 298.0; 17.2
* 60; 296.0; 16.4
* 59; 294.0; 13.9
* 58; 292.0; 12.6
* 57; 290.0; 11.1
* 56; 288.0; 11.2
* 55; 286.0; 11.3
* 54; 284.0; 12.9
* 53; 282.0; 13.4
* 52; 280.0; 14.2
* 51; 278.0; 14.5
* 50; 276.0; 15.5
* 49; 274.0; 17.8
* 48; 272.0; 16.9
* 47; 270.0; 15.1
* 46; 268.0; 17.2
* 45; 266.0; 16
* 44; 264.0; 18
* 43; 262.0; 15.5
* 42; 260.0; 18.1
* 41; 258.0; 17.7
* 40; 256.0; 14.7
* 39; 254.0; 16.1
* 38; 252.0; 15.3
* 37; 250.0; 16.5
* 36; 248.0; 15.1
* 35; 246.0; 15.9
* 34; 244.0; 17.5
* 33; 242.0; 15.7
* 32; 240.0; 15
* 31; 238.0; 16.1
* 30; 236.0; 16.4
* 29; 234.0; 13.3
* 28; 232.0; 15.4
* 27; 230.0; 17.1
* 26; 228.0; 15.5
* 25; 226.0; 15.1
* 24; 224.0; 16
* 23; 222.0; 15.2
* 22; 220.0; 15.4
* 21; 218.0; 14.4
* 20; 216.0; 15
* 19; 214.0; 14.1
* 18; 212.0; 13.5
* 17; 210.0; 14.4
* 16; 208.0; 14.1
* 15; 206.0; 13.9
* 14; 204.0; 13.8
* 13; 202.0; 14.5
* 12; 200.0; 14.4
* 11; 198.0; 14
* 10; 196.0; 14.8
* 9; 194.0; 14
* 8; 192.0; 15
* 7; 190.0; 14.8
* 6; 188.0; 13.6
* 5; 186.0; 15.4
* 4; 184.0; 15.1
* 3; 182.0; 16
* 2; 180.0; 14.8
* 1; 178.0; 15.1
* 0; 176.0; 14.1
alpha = 36 yr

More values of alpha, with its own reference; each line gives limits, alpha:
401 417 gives 14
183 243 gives 4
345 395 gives 16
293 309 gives 8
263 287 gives 22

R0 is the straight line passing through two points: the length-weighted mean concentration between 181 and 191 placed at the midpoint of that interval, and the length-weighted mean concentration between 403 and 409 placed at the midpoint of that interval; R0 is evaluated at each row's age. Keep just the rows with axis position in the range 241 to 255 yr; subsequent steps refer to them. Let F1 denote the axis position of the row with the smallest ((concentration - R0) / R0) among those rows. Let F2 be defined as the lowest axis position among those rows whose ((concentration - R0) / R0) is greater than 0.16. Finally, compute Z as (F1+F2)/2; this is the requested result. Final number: 246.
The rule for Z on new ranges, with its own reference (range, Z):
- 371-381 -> 373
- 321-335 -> 325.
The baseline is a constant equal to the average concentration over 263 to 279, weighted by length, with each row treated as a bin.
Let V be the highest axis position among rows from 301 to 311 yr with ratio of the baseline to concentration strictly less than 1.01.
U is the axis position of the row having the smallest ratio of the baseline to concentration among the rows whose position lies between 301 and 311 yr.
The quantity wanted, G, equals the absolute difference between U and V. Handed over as 8 yr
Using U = 302.0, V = 310.0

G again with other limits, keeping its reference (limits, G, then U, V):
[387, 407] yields 12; 390.0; 402.0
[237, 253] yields 6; 244.0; 250.0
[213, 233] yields 0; 230.0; 230.0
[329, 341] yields 4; 330.0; 334.0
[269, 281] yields 0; 274.0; 274.0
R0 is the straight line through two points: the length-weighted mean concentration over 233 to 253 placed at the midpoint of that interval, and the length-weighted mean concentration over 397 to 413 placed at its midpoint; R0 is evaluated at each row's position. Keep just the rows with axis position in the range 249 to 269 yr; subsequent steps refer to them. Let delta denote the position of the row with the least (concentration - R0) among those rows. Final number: 256.0 yr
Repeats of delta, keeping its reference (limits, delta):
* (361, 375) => 362.0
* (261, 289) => 288.0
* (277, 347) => 290.0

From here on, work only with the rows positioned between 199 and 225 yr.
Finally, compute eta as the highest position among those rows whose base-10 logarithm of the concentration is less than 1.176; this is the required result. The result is 218.0 yr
